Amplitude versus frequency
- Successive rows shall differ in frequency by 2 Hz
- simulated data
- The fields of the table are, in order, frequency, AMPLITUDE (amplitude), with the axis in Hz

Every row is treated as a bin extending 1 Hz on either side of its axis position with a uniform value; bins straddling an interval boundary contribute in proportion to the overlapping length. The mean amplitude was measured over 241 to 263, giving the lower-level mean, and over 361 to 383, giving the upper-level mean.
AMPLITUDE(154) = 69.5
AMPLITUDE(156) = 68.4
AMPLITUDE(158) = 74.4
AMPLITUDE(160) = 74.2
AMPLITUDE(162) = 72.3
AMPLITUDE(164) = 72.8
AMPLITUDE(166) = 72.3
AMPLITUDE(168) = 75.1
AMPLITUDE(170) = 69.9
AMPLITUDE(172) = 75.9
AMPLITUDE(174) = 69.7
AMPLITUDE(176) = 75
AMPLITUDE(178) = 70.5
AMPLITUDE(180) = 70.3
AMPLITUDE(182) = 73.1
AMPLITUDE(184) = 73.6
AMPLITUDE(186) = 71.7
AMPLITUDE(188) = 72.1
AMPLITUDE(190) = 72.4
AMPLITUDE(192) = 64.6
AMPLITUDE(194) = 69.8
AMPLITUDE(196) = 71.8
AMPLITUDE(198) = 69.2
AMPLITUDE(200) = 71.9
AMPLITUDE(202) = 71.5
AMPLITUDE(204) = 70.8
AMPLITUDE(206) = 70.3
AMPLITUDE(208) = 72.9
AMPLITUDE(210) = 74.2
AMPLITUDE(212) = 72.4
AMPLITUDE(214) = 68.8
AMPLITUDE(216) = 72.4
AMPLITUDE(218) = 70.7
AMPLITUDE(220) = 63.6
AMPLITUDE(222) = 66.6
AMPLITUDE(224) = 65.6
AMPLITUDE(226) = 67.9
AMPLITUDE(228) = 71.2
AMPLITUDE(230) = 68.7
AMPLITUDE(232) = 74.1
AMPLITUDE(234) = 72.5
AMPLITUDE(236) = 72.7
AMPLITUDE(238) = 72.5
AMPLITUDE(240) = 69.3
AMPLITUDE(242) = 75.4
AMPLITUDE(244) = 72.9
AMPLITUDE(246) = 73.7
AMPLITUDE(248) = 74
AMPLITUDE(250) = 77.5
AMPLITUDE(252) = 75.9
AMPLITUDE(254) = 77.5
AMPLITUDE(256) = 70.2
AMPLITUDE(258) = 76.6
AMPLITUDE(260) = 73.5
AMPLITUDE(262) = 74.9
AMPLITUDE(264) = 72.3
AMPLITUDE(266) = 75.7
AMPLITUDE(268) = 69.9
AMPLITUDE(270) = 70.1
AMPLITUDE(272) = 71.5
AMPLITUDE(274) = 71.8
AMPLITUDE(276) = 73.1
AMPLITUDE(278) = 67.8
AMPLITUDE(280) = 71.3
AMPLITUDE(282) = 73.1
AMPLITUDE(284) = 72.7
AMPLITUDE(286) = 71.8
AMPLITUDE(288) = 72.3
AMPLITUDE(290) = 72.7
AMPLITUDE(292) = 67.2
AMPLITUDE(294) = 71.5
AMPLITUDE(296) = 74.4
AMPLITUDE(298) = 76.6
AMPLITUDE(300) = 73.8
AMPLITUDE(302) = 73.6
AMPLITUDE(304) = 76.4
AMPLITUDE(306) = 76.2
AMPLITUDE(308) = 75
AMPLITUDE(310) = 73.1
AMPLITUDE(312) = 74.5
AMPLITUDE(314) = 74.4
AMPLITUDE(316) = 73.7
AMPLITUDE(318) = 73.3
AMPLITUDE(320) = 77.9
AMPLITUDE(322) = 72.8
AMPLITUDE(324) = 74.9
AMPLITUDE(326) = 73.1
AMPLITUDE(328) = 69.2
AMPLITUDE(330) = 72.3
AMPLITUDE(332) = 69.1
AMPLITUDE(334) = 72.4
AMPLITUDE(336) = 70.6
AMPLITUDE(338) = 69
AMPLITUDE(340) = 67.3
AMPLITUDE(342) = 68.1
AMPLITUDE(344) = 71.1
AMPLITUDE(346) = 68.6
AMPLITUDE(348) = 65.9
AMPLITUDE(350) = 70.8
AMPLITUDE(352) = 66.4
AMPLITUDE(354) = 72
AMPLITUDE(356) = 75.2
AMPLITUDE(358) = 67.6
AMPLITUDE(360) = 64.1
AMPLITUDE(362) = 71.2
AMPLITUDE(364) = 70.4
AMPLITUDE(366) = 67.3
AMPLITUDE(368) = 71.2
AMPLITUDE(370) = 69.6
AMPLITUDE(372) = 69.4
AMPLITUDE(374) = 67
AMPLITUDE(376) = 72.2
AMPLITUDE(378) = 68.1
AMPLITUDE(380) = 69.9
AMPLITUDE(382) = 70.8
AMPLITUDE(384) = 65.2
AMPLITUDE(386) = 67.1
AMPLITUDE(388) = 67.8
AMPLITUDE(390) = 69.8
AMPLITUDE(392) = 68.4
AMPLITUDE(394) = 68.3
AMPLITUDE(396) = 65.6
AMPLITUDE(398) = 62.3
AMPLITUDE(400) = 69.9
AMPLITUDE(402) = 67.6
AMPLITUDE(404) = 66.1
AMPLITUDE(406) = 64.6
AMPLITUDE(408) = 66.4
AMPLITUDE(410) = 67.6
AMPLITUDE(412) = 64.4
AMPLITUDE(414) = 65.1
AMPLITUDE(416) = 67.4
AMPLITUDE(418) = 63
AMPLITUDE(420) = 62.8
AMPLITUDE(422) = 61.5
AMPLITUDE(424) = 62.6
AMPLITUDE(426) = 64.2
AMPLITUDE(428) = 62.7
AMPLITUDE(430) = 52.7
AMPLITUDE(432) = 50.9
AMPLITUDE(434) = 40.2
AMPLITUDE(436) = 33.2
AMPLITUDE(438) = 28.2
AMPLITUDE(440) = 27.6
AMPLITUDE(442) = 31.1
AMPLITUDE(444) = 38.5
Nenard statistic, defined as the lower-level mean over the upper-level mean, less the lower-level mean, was -73.7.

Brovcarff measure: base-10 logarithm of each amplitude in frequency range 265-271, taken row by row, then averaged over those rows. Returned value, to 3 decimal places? 1.856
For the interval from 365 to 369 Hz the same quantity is 1.840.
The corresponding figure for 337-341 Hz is 1.833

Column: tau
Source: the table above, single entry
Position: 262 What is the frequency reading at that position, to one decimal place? 74.9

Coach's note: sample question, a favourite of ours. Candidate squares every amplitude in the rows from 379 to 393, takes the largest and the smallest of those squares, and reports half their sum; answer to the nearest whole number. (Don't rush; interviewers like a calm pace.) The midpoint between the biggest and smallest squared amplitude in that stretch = 4632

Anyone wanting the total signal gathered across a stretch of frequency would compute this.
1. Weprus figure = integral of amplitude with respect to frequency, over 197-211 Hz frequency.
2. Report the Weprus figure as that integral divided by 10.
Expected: 100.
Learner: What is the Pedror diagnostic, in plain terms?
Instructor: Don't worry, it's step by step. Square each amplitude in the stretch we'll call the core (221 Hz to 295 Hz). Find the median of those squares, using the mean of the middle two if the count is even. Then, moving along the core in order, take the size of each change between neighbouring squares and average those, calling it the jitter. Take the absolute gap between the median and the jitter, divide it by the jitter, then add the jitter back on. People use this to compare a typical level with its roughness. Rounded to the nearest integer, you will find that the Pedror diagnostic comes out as 382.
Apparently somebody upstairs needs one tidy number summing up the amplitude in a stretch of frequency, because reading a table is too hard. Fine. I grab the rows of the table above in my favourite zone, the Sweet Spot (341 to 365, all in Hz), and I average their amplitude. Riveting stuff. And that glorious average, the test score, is 69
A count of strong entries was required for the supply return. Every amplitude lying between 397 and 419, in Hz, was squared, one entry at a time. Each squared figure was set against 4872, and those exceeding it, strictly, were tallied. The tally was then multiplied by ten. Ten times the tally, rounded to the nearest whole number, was 10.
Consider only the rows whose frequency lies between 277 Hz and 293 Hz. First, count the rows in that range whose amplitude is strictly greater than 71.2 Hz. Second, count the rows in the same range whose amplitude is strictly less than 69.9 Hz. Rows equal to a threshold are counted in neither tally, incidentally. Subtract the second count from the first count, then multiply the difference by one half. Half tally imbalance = 2.0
